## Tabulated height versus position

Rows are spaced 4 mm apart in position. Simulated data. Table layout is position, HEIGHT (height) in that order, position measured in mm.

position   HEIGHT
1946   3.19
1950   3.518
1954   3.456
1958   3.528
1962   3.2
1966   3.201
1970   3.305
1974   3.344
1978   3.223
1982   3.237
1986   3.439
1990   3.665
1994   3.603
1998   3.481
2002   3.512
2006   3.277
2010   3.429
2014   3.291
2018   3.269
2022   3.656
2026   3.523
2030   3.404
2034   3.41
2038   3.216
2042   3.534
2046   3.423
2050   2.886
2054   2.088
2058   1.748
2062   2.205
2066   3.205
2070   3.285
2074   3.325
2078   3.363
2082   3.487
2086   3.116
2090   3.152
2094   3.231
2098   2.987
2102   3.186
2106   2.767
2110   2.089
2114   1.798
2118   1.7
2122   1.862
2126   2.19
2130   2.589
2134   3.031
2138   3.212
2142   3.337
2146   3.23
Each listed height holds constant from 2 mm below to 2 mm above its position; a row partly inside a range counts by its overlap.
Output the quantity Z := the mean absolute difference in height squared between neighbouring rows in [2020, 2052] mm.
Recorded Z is 1.3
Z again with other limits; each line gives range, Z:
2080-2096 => 1.1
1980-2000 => 1.1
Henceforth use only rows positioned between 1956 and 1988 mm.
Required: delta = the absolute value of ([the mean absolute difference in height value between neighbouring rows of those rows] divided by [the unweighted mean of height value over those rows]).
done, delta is 0.035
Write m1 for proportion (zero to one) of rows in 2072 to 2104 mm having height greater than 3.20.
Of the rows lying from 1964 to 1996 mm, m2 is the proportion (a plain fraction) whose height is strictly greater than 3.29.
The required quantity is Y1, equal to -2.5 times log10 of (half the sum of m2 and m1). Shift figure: 0.62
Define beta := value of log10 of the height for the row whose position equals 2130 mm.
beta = 0.413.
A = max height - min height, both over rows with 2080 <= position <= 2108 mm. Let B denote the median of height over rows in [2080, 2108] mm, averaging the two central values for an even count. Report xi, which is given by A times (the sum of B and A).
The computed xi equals 2.79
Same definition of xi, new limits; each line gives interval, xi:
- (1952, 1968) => 1.20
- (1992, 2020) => 1.26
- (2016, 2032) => 1.49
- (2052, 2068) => 5.25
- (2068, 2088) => 1.37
